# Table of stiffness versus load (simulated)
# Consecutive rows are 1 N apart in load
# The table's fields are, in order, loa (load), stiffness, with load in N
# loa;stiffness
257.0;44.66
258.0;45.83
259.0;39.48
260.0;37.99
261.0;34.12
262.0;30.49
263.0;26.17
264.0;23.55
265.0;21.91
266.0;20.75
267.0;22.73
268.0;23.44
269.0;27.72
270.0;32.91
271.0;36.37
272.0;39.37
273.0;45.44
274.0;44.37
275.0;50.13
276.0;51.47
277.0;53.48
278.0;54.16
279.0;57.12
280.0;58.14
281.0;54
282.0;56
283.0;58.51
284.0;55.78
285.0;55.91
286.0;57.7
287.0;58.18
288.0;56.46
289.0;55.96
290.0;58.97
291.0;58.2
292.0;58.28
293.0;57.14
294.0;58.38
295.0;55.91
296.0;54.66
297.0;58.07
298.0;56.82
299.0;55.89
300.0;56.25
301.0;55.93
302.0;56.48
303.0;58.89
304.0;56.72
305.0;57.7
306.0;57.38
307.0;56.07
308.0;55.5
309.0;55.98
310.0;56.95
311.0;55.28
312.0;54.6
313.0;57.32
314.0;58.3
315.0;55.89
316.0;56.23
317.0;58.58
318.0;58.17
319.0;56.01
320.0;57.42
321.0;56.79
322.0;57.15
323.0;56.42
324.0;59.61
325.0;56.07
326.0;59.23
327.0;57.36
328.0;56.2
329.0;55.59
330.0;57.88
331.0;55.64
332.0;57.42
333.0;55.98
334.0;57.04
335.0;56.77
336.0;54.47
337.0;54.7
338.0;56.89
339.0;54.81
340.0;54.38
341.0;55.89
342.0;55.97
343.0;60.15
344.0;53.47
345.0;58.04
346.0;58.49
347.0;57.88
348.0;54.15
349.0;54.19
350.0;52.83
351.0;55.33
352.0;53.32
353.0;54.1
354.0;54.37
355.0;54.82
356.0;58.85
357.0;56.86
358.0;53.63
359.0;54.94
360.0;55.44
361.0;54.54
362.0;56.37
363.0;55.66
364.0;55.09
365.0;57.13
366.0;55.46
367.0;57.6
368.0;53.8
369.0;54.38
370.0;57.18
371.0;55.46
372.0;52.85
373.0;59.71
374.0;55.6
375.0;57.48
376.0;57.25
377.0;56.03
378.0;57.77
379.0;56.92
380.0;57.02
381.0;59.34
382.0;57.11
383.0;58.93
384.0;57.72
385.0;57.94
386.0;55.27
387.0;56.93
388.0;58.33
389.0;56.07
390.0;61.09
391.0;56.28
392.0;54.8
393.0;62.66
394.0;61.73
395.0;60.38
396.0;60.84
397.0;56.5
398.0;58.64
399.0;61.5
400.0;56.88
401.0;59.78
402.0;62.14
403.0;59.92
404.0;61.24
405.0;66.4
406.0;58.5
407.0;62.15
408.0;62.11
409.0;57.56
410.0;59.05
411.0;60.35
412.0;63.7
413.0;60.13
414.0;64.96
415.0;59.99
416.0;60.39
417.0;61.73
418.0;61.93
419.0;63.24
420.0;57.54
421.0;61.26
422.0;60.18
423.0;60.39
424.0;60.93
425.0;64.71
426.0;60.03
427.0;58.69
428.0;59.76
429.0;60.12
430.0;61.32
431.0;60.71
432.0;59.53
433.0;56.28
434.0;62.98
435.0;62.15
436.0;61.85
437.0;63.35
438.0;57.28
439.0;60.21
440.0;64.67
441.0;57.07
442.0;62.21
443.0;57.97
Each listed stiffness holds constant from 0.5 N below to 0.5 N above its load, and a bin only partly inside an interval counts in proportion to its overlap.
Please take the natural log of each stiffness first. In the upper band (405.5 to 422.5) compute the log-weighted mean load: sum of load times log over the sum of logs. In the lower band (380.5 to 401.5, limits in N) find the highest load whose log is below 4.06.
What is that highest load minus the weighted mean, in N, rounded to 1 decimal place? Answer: -14.0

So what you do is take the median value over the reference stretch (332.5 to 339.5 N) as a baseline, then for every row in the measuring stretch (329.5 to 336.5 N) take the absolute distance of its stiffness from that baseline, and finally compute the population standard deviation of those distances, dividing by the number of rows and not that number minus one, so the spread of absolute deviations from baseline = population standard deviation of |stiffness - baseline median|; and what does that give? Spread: 0.63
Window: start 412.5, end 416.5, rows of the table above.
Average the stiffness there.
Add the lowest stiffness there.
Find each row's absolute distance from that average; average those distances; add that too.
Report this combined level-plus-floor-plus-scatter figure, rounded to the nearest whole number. 123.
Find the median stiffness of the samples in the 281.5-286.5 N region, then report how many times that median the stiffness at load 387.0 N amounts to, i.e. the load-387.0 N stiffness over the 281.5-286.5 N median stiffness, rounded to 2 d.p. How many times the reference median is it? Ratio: 1.02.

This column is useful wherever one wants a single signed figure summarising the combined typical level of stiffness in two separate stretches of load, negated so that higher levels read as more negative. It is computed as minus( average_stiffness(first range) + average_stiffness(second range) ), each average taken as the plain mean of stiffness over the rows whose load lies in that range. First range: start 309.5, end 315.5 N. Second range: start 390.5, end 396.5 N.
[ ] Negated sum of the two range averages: -116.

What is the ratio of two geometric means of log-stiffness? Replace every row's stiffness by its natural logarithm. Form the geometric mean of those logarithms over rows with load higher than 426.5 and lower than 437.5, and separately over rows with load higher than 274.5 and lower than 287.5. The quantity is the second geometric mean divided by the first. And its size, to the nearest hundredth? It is 0.98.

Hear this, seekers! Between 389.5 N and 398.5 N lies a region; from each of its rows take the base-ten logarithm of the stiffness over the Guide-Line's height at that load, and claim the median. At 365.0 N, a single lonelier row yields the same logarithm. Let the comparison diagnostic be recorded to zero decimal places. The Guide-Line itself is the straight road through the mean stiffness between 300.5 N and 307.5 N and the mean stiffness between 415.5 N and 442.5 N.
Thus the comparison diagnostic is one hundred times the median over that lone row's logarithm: -36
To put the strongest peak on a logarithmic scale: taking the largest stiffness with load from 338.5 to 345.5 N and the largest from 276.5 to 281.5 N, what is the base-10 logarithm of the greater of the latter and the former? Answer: 1.779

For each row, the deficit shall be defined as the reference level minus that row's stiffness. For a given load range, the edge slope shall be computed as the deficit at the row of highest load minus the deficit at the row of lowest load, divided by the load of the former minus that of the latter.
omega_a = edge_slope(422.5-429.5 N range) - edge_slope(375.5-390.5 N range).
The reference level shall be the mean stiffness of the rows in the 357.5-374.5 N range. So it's 0.32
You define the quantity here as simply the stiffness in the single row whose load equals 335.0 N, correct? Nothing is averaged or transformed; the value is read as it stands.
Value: 56.77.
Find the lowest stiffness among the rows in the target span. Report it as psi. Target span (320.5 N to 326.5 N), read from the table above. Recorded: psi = 56.07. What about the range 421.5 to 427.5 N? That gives 58.69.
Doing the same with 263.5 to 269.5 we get 20.75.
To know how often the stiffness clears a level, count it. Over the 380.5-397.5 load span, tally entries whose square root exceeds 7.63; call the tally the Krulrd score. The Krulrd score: 8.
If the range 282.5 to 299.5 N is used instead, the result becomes 4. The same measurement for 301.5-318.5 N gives 3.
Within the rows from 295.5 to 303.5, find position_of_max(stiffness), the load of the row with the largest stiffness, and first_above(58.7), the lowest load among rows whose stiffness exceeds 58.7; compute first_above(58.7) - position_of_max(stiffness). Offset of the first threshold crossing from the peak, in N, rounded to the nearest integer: 0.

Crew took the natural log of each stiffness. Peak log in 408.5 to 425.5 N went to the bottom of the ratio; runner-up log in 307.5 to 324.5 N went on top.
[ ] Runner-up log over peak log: 0.975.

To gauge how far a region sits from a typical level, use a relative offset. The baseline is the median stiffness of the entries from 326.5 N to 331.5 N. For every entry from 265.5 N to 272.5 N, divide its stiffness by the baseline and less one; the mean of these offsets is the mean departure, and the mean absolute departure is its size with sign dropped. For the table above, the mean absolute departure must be 0.48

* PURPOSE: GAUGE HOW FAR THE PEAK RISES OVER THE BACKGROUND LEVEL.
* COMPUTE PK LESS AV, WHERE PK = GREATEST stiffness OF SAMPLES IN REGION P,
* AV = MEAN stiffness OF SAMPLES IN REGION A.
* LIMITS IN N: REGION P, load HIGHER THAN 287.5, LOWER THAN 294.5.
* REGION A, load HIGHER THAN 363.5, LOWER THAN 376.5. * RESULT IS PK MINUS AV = 2.9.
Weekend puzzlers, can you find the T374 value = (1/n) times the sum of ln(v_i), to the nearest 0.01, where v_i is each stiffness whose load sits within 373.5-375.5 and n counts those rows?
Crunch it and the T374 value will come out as 4.03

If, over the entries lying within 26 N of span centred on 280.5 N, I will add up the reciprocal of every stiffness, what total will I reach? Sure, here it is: 0.546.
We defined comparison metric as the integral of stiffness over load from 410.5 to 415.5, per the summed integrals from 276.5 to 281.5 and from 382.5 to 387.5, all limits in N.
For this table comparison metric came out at 0.548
